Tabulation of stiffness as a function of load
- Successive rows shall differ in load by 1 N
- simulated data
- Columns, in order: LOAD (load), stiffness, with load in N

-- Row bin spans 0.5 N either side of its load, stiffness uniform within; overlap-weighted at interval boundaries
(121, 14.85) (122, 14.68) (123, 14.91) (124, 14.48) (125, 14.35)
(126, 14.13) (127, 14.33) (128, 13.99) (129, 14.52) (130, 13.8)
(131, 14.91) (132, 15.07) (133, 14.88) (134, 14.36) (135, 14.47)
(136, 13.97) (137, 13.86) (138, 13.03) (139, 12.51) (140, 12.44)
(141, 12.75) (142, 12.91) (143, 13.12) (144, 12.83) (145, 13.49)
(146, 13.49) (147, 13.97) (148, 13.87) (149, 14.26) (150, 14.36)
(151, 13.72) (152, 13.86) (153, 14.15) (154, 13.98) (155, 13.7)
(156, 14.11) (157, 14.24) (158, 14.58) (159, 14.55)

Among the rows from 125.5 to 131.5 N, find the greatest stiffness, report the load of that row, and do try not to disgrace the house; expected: 131 N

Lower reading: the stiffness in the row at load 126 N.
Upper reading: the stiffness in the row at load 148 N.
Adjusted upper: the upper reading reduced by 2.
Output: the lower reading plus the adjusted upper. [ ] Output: 26.0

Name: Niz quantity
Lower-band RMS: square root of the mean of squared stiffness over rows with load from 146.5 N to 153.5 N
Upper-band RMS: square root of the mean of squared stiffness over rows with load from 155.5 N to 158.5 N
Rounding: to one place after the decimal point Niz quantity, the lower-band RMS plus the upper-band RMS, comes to 28.3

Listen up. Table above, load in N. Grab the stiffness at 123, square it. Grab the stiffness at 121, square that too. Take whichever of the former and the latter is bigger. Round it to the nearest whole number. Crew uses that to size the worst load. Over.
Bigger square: 222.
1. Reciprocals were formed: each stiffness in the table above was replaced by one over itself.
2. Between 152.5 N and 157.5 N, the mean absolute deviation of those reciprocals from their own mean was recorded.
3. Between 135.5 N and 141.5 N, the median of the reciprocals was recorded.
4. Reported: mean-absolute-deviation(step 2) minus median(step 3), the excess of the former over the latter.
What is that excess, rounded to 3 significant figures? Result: -0.0768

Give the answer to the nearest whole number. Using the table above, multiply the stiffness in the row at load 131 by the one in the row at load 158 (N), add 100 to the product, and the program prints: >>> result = 317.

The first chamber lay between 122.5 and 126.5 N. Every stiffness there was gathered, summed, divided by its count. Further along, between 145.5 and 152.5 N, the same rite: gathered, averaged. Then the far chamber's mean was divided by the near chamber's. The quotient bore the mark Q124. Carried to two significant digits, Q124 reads 0.96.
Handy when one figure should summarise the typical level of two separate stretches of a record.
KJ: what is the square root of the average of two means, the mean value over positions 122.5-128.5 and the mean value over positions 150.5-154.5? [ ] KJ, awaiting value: 3.76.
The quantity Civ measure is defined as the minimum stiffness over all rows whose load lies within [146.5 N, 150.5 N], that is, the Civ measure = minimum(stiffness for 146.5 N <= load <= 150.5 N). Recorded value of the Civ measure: 13.87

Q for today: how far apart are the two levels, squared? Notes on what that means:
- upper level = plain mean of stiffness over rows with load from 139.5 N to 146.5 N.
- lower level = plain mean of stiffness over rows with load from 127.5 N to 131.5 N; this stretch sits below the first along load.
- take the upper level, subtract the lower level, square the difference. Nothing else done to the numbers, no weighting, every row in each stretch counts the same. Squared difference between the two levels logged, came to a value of 1.7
